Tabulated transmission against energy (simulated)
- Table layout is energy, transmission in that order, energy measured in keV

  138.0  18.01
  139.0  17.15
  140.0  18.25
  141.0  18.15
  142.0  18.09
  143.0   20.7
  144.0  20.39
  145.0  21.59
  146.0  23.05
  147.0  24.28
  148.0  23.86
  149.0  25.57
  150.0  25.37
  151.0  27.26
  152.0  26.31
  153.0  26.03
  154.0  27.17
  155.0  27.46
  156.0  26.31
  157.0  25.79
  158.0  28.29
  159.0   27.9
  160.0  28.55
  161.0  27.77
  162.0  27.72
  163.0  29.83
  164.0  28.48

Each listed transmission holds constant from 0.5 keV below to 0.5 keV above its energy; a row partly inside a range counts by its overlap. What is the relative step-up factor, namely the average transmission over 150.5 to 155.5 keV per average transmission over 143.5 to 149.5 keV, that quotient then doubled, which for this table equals 2.3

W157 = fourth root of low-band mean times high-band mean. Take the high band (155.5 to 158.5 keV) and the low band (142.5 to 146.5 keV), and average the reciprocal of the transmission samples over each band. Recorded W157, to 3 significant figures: 0.204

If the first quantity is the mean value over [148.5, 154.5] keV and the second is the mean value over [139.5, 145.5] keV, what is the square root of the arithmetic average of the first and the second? 4.79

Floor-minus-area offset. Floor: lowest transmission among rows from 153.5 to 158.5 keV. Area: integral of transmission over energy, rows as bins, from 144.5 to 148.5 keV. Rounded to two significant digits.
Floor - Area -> -67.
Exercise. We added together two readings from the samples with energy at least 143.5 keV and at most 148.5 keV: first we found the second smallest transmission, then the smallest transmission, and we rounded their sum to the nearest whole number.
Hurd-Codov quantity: 42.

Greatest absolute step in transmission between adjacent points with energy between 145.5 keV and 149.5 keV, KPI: 1.71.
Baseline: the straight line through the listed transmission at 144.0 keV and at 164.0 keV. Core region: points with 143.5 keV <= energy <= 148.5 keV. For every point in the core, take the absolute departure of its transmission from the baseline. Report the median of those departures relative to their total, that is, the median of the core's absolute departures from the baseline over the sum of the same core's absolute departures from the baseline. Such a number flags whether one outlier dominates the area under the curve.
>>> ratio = 0.258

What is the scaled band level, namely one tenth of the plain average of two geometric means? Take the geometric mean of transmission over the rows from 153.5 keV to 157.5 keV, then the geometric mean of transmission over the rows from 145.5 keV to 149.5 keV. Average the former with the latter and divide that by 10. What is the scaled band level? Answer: 2.54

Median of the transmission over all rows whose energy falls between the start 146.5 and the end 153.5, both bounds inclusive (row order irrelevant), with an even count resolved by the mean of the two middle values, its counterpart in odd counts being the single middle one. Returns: 25.6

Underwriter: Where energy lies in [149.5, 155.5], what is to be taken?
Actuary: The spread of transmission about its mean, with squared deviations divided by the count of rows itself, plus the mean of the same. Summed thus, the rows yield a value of 27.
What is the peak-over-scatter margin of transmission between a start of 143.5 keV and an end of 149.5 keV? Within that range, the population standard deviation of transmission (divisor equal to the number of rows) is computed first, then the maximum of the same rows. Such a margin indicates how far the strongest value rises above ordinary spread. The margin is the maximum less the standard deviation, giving 24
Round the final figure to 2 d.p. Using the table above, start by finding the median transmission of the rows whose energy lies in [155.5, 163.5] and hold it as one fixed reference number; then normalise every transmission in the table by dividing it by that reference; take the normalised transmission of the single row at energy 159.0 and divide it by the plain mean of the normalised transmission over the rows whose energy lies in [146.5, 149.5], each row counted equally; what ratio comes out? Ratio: 1.14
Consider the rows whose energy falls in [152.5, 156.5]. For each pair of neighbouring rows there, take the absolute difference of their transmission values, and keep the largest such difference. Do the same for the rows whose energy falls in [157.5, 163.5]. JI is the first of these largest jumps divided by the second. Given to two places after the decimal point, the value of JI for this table 0.55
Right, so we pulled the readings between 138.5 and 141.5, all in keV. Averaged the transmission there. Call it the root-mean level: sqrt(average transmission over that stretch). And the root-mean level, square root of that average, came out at 4.22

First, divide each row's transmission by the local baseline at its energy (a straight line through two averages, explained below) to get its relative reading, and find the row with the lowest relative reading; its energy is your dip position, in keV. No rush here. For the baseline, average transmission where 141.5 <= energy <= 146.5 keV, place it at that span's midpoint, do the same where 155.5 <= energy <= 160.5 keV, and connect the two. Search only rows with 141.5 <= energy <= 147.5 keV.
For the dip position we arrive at 142.0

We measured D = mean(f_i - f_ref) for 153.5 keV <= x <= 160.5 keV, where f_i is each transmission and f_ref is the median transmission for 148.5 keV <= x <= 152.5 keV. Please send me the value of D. 1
